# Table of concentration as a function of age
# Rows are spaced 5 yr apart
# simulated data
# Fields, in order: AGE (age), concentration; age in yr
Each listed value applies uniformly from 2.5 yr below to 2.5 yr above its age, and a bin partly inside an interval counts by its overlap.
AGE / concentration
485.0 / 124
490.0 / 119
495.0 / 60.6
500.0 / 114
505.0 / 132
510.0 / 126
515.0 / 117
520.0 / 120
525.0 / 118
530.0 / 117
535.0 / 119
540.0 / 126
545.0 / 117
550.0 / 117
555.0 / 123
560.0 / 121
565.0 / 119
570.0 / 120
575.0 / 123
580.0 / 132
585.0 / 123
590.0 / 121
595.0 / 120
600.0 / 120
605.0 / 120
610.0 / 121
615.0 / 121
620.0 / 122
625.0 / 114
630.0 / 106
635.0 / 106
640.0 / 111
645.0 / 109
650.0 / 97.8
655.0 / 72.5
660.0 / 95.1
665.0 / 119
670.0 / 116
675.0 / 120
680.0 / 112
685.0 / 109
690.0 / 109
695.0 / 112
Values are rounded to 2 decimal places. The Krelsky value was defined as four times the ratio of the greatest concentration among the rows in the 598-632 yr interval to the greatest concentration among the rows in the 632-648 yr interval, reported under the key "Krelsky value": 4.40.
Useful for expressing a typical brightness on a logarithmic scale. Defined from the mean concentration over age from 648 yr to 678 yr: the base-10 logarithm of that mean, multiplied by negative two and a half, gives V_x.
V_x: -5.04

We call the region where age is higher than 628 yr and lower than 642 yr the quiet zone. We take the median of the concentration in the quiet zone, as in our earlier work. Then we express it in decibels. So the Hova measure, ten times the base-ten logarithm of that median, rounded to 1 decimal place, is 20.3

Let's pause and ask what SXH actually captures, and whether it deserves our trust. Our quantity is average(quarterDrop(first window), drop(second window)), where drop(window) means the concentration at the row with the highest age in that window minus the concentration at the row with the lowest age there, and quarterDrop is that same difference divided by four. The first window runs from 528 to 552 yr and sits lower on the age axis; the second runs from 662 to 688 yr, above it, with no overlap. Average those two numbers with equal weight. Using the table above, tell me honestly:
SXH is -5.0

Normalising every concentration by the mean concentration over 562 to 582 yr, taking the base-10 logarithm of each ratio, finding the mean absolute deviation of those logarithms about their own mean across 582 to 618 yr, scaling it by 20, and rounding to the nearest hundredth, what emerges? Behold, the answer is 0.05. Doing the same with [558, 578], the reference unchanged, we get 0.09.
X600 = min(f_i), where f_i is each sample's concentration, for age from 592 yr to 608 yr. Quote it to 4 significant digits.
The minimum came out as 120.0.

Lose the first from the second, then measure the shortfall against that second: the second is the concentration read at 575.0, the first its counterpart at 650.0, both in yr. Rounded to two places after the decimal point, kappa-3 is 0.20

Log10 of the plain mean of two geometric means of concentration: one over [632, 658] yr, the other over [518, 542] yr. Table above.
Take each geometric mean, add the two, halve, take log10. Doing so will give 2.038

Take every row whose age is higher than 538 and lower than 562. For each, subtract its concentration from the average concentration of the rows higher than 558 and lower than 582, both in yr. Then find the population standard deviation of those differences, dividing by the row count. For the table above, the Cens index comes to 3.5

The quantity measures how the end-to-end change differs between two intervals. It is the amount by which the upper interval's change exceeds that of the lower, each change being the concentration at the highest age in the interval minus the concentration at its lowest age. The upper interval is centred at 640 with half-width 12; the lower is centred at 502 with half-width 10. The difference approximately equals -74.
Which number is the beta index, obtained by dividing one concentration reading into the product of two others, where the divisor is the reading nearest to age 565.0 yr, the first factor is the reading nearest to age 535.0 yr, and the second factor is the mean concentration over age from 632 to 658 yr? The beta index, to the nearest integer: 99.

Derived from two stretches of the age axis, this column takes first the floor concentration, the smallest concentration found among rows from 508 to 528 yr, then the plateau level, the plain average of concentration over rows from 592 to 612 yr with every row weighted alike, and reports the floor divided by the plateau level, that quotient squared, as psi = 0.95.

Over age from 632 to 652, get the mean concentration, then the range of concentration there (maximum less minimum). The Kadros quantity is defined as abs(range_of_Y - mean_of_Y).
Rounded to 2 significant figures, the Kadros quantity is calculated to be 93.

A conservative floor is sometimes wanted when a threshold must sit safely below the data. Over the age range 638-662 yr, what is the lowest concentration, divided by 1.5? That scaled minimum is 48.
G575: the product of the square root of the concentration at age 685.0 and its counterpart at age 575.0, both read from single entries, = 116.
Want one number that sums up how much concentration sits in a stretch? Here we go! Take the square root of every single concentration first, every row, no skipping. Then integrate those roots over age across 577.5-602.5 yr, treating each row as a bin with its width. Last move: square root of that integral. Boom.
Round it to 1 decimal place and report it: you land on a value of 16.7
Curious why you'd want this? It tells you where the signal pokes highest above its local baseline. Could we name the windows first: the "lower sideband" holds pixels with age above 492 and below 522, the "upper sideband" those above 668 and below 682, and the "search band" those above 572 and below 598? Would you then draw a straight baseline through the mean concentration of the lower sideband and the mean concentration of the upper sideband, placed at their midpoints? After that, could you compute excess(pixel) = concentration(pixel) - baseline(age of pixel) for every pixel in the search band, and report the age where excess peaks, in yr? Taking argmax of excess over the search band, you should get 580.0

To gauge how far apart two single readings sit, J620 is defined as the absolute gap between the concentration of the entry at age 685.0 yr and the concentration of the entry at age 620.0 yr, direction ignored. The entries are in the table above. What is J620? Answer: 13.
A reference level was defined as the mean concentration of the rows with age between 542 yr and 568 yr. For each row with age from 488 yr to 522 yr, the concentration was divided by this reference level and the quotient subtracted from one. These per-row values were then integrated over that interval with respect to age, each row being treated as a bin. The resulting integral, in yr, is 2.0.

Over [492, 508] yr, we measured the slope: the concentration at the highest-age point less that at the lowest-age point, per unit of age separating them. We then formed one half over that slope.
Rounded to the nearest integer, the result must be 0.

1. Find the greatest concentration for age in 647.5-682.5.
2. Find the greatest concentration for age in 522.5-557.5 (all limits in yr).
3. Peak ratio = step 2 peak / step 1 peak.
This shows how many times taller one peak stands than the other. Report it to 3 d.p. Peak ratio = 1.050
